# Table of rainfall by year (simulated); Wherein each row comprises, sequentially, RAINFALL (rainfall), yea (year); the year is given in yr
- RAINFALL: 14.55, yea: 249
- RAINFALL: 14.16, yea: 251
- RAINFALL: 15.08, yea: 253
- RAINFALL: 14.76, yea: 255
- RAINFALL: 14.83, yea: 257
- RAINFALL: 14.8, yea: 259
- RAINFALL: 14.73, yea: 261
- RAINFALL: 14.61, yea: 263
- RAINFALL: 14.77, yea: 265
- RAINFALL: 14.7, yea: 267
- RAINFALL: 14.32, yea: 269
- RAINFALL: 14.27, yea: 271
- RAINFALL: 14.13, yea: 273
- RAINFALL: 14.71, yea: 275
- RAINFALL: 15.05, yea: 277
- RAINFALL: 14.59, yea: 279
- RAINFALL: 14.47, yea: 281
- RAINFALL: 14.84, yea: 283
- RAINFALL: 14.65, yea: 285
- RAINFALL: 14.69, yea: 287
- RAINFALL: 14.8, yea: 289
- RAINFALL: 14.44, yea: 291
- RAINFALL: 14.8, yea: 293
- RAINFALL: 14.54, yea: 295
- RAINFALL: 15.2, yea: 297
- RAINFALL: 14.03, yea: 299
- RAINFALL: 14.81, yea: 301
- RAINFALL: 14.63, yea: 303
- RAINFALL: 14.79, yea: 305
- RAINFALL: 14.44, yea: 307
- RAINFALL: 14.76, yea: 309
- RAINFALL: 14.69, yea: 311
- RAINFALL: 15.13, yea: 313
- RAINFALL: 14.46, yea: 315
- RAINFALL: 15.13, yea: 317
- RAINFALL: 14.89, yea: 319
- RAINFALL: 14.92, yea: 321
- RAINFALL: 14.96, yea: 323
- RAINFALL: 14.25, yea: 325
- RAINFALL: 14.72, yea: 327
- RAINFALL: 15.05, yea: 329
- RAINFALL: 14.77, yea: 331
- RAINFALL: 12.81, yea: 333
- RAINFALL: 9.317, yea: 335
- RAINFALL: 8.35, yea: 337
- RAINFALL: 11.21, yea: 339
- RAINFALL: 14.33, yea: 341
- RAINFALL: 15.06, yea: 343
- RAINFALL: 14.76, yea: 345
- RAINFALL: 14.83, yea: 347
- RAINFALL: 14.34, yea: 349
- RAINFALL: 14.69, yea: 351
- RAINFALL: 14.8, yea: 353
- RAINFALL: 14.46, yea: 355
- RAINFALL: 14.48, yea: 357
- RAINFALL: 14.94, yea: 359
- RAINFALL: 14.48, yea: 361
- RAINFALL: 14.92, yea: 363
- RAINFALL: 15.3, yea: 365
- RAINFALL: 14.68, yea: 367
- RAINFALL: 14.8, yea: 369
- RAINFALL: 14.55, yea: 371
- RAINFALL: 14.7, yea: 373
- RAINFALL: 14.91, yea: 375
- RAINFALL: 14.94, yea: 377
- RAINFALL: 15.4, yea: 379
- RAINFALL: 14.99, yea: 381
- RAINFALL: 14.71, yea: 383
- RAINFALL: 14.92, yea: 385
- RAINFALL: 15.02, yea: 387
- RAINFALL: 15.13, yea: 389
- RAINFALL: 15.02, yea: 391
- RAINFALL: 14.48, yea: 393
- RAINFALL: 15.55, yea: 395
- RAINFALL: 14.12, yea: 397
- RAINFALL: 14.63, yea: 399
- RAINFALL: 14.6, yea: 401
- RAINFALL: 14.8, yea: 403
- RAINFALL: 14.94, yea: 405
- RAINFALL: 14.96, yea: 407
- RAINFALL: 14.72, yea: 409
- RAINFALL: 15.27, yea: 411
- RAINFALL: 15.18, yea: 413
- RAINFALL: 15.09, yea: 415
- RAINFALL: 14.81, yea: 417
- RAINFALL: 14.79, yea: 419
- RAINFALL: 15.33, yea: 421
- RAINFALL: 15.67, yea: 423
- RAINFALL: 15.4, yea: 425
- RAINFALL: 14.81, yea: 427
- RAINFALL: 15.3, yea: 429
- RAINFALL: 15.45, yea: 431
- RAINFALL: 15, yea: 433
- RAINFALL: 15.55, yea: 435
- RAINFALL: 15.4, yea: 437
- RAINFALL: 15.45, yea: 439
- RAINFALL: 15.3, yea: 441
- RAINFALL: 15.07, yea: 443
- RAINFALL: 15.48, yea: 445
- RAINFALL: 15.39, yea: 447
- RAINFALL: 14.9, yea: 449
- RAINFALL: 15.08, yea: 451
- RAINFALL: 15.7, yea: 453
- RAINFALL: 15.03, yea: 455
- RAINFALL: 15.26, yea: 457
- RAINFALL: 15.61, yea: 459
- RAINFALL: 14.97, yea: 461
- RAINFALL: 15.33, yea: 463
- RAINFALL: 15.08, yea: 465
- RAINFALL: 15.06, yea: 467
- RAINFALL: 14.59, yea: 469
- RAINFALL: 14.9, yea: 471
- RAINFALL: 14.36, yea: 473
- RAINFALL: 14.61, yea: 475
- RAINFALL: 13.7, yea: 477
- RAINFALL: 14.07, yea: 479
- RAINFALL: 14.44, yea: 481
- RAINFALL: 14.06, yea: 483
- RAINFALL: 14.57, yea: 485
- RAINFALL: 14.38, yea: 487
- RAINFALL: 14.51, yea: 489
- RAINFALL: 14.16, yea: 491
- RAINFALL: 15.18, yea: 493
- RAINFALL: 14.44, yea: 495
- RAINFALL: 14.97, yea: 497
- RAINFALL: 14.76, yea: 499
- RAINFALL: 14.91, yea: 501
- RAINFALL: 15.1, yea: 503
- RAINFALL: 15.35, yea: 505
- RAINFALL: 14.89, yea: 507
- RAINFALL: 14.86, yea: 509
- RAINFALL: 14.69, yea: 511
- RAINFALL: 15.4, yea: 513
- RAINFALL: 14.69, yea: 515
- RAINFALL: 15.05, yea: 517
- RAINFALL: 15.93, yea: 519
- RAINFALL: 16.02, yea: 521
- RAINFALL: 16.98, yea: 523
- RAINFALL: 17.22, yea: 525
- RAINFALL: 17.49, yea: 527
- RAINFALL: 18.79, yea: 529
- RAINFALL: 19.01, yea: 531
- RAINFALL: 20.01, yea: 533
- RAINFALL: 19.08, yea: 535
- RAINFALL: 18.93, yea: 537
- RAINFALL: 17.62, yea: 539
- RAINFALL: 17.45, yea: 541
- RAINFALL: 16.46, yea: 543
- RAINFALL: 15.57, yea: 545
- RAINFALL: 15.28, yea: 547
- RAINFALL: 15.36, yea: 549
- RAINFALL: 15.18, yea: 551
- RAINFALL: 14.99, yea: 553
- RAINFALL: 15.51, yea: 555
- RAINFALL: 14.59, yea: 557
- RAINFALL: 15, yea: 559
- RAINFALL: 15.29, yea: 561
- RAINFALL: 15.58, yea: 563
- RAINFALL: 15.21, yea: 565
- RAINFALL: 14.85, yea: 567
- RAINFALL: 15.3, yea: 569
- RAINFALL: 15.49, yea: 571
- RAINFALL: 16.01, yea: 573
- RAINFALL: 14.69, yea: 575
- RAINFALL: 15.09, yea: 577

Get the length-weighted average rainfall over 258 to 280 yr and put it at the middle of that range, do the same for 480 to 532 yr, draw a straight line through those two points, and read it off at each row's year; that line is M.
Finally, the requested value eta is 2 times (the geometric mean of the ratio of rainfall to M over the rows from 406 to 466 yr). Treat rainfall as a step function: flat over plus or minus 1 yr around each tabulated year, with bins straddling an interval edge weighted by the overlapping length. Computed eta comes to 2.00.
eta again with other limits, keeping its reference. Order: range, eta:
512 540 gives 2.22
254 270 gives 2.01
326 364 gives 1.83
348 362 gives 1.96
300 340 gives 1.86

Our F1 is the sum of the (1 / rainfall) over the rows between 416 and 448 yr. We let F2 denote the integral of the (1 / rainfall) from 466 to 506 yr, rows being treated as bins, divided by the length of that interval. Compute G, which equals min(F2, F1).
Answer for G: 0.0685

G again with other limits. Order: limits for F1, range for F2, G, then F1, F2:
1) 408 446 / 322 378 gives 0.0723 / 1.2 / 0.0723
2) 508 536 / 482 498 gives 0.0688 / 0.8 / 0.0688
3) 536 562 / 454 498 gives 0.0681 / 0.8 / 0.0681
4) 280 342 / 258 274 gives 0.0688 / 2.2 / 0.0688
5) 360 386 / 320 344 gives 0.0781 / 0.9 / 0.0781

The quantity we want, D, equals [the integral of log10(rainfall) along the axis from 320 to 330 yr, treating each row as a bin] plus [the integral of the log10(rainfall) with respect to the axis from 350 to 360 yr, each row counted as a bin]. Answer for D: 23.4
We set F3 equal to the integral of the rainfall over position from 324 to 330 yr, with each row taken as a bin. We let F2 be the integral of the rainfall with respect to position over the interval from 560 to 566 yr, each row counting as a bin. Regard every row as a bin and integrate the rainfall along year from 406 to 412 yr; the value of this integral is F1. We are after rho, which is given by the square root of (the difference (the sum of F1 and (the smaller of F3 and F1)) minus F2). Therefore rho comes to 9.26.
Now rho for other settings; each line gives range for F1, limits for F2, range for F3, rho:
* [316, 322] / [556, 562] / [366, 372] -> 9.39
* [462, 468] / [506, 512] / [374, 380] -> 9.62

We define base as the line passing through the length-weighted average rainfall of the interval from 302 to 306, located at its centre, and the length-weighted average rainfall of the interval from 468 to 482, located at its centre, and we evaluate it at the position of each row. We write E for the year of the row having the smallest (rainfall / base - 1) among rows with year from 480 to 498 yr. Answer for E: 483 yr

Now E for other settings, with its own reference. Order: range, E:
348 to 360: 349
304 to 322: 307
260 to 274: 273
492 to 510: 495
